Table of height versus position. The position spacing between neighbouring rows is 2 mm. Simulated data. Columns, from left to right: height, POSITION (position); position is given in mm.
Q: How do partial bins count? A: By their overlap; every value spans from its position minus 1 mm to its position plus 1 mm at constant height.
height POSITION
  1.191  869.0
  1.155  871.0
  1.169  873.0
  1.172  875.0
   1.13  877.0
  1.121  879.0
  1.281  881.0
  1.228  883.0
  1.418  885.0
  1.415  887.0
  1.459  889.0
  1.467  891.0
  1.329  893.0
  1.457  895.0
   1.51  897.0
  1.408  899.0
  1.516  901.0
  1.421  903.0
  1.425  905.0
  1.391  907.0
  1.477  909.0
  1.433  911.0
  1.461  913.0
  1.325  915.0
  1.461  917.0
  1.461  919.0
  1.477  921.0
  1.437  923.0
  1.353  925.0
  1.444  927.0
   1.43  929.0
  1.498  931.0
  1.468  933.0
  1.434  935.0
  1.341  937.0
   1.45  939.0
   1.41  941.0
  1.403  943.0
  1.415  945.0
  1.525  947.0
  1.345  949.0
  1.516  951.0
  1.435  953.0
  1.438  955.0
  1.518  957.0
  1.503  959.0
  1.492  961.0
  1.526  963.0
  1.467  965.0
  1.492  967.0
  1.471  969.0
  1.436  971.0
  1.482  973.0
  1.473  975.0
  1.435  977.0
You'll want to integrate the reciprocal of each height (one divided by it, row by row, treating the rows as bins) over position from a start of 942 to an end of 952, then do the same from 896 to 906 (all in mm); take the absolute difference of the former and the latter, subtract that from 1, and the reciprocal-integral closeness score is 0.92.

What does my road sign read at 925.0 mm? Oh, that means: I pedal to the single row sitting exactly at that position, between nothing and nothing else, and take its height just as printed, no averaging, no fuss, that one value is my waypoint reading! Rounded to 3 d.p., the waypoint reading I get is 1.353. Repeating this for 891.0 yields 1.467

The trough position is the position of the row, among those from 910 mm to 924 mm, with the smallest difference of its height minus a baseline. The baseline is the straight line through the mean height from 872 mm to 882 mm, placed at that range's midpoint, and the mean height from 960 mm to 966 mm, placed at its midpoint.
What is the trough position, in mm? 915.0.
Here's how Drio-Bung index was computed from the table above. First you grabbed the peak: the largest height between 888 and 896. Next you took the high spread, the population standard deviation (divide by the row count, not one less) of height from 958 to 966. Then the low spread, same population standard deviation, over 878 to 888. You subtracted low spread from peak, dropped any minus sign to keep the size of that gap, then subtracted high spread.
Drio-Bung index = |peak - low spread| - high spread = 1.33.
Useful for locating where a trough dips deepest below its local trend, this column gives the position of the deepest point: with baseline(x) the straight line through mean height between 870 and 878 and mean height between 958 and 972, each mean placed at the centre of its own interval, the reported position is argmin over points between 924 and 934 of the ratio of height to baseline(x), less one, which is 925.0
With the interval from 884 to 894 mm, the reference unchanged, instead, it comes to 893.0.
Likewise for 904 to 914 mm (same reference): 907.0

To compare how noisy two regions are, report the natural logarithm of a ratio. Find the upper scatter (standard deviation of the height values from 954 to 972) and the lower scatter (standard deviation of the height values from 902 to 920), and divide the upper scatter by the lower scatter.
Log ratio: -0.38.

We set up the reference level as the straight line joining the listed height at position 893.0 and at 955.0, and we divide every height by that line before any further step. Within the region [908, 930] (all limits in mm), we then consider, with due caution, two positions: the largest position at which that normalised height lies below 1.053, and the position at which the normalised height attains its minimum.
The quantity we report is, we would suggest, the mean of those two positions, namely 922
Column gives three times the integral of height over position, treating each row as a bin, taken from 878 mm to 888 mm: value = 38.8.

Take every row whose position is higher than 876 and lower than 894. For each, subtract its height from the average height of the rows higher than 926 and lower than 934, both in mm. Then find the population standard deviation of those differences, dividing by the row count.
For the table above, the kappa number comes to 0.13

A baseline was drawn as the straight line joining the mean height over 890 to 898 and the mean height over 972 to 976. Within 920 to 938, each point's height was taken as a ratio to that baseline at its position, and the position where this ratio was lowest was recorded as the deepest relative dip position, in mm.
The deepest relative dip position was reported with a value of 937.0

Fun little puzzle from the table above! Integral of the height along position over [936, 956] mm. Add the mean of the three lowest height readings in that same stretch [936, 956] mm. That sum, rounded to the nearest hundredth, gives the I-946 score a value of 29.92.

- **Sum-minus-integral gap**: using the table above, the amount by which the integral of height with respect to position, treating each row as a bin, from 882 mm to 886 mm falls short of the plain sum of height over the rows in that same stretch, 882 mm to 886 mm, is -2.65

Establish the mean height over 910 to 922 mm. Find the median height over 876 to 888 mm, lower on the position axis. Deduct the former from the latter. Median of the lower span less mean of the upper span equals -0.18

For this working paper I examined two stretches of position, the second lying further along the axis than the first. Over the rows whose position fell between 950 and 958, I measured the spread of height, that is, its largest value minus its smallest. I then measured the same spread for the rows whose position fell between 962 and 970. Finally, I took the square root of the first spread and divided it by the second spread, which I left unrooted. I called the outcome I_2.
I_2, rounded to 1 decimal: 4.9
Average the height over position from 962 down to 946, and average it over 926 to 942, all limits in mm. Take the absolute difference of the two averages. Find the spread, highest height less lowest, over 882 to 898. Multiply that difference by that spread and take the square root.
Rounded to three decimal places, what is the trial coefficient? 0.102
